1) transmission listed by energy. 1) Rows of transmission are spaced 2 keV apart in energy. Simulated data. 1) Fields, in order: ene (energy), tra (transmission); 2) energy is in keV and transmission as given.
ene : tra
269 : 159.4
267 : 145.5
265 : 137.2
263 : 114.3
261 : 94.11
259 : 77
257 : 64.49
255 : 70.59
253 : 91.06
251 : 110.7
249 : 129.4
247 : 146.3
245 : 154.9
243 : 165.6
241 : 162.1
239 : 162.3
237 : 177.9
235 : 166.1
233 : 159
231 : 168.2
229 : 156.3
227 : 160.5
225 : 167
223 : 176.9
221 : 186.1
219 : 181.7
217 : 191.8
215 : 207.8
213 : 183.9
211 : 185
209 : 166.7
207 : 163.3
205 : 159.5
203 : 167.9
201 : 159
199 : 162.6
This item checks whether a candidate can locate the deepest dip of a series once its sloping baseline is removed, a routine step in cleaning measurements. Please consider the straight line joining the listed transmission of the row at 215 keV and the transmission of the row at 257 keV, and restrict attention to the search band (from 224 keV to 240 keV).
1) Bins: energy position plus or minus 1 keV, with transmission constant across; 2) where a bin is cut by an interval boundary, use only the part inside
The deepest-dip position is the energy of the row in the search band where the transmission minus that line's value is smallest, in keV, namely 225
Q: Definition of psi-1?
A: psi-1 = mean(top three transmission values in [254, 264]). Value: 95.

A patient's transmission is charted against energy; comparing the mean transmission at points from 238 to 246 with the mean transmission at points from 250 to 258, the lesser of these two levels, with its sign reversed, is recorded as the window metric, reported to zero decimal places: -84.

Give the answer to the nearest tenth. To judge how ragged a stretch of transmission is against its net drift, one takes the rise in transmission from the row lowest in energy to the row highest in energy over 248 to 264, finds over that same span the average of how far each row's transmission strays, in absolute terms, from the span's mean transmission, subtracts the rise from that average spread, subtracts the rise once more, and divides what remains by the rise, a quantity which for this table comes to -3.2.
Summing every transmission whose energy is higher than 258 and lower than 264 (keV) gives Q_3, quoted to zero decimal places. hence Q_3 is 285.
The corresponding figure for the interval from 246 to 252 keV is 386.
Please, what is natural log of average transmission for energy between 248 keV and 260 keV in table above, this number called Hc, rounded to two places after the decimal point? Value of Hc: 4.51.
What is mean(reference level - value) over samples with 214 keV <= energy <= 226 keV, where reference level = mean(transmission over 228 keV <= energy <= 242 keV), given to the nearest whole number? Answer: -21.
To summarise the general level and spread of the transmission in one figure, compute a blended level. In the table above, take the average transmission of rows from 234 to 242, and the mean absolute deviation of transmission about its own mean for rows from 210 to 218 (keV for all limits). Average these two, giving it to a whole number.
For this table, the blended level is 87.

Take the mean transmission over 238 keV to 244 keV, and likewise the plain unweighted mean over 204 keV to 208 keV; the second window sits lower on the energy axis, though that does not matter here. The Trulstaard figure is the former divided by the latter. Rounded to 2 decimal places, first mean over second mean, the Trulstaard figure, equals 1.01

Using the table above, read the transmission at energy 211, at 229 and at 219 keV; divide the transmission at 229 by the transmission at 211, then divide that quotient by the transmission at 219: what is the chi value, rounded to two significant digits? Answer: 0.0046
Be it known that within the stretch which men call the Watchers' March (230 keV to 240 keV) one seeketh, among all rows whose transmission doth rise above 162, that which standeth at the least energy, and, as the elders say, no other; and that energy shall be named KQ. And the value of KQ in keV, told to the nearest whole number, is 231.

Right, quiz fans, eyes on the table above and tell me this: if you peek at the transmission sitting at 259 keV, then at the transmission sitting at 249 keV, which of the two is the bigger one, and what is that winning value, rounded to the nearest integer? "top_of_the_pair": 129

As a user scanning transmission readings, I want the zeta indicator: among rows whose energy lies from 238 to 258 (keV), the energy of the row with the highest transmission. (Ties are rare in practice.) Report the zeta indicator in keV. 243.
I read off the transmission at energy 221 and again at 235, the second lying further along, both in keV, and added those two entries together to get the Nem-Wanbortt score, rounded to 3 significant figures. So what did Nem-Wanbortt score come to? 352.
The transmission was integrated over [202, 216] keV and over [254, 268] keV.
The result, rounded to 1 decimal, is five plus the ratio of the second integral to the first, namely 5.6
